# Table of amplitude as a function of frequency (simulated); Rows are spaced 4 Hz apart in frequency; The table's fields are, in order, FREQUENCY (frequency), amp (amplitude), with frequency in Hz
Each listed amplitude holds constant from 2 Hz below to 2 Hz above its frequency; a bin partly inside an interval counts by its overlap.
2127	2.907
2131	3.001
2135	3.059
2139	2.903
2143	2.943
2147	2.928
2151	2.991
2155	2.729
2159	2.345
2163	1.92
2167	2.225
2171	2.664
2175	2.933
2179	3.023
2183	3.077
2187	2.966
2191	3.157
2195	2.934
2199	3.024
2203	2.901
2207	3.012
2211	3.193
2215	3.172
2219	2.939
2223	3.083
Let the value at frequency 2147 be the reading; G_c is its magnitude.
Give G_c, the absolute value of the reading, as 2.93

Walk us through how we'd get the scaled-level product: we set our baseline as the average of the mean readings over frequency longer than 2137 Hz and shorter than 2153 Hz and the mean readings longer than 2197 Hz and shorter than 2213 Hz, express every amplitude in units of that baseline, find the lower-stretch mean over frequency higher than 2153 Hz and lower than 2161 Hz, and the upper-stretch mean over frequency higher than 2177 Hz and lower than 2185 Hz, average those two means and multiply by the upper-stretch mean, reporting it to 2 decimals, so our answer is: 0.96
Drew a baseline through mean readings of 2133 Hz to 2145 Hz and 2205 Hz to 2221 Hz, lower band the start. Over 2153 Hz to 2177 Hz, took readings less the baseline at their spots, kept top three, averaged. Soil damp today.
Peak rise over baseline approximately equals -0.23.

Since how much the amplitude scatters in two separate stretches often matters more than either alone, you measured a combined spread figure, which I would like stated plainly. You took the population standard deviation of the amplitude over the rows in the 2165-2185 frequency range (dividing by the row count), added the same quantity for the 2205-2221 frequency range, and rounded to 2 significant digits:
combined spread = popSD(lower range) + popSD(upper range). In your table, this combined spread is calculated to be 0.42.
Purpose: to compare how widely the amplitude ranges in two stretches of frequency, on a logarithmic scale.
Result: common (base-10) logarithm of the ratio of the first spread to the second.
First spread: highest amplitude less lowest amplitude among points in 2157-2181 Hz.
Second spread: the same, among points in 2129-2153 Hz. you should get 0.8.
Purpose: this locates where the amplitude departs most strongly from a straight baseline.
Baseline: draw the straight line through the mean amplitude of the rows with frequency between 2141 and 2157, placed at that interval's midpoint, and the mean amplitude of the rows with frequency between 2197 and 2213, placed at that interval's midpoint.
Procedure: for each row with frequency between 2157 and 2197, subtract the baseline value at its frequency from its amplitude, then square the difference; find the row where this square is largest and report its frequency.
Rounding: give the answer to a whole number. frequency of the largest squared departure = 2163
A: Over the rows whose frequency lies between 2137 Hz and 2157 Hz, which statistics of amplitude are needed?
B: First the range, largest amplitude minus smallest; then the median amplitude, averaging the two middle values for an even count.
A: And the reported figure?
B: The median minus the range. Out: 2.67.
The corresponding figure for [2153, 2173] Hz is 1.54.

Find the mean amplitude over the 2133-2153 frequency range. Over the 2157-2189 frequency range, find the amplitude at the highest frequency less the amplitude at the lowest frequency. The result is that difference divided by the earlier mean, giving 0.21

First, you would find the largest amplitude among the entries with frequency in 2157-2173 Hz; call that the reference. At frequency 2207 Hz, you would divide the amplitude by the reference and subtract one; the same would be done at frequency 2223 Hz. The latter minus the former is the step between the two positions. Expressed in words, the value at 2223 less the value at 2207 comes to 0.03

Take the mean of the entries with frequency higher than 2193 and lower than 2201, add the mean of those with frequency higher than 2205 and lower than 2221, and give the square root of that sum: 2.46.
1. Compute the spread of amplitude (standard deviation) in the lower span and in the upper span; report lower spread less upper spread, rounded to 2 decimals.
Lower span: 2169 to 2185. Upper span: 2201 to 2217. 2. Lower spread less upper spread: 0.04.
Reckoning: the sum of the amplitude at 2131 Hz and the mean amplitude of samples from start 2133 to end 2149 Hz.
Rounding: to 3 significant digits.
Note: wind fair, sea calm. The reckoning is 5.96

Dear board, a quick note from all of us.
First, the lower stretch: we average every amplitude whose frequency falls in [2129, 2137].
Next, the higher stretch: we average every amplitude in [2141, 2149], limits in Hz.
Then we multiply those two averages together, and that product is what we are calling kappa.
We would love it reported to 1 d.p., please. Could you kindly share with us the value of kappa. 8.9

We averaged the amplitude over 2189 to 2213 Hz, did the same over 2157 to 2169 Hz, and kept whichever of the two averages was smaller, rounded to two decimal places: 2.16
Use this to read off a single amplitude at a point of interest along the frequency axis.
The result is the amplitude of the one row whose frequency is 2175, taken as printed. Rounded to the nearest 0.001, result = 2.933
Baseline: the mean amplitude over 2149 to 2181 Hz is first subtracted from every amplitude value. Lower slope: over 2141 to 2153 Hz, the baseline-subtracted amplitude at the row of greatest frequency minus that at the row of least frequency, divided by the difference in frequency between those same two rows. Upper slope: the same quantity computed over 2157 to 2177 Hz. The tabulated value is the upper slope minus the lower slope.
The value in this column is 0.031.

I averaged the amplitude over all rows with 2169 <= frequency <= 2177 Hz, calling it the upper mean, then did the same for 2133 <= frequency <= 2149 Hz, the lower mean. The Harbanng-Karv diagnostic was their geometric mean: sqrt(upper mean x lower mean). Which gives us 2.88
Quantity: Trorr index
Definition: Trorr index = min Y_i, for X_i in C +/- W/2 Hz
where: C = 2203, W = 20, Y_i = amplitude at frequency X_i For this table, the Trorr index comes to 2.901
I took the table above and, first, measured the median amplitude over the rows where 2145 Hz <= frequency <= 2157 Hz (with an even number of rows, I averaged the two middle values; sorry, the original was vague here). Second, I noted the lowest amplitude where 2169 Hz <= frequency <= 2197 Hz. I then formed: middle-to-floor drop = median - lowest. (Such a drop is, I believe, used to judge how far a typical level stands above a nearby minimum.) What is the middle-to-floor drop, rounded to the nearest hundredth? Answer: 0.26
